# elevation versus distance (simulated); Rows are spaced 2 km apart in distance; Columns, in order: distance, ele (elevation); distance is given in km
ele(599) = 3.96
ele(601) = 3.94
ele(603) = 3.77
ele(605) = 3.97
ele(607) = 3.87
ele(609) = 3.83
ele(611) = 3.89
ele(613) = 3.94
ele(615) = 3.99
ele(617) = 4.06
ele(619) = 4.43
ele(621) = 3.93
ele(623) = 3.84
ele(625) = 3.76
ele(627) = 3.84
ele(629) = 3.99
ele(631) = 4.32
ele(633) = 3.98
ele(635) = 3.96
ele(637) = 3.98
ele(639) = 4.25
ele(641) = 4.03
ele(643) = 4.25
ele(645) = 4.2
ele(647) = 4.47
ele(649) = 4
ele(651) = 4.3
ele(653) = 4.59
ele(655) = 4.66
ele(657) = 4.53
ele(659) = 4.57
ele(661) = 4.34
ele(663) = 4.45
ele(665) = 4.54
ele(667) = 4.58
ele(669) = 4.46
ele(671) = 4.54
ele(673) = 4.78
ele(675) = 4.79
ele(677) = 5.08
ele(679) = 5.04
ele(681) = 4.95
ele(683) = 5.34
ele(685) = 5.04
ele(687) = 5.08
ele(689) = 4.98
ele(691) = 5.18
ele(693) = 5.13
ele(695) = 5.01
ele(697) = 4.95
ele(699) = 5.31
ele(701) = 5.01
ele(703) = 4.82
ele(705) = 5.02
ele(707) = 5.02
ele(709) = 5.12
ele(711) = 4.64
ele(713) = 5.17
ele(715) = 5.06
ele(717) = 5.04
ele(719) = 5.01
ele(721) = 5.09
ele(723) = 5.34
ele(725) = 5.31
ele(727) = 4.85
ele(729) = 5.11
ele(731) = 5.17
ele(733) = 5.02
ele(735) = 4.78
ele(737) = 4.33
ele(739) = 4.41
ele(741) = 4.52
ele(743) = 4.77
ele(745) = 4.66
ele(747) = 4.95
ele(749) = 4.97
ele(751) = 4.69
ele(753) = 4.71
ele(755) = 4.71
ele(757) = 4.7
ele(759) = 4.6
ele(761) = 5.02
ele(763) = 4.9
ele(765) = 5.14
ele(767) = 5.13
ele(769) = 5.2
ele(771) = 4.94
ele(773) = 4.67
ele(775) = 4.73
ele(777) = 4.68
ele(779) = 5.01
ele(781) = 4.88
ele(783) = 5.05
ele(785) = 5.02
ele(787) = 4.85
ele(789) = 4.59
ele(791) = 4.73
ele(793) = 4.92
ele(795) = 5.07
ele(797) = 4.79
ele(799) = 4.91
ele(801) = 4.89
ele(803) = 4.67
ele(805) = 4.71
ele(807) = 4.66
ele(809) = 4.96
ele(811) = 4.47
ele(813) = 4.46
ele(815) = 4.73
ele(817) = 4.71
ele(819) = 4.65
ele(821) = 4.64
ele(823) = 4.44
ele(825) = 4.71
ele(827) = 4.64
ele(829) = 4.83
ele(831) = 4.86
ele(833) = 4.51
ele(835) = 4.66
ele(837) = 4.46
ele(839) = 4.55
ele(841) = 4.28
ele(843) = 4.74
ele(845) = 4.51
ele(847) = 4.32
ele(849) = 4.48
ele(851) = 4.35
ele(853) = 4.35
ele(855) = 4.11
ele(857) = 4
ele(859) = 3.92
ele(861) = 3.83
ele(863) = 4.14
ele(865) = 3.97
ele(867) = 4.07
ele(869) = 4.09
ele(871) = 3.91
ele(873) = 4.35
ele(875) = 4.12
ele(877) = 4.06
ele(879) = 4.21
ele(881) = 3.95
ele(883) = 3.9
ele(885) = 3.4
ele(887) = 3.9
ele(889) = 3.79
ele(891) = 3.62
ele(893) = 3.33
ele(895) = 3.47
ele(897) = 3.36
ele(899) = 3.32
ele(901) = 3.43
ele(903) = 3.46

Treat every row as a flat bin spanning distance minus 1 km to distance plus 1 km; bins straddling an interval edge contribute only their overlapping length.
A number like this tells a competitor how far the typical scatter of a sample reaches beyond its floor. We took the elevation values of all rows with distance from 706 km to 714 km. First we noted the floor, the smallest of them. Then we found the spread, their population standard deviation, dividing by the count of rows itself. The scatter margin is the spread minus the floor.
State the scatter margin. -4.4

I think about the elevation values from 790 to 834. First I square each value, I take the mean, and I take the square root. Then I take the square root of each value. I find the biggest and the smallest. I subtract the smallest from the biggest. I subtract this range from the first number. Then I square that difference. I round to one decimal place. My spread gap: 21.0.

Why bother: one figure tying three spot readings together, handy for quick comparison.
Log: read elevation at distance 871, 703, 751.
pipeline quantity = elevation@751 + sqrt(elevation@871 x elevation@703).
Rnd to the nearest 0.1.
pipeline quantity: 9.0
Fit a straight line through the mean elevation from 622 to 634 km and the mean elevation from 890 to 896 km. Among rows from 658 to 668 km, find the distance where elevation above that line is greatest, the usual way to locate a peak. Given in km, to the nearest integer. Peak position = 667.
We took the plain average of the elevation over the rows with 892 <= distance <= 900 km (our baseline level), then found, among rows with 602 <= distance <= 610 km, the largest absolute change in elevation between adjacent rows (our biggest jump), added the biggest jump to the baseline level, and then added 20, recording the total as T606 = 23.6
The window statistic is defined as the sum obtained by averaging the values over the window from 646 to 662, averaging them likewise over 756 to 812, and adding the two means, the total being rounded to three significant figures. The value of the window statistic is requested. 9.29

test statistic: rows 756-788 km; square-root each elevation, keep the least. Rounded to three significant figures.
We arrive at 2.14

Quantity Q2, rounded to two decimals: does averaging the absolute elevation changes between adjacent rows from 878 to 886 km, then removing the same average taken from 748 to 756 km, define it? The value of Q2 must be 0.17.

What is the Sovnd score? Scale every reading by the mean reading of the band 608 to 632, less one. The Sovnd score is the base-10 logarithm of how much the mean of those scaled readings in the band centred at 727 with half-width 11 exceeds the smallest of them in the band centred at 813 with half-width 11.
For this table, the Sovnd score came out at -0.85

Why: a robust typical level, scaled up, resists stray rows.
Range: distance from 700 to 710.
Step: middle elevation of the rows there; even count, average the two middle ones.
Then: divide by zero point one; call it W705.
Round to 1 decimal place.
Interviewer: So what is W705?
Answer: 50.2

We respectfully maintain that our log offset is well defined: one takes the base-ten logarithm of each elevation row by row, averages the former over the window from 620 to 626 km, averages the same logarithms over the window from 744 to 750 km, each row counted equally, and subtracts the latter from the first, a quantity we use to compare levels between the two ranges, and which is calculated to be -0.10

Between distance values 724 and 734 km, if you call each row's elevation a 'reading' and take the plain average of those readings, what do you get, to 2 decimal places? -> 5.09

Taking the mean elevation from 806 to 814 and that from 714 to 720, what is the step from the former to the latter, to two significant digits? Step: 0.40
